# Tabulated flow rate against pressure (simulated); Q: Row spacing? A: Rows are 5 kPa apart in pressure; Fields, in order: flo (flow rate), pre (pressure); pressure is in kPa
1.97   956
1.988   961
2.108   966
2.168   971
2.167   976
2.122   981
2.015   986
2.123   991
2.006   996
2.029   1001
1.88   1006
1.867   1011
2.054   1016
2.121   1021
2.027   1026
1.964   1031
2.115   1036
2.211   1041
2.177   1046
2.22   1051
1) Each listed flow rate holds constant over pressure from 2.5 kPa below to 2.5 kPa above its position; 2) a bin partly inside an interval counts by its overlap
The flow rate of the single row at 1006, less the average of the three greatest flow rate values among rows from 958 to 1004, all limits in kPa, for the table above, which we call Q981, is -0.27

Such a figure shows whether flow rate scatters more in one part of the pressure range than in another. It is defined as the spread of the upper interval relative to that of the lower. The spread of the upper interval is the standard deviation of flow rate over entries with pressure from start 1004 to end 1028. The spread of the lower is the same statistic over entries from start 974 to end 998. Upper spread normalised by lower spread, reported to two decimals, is 1.55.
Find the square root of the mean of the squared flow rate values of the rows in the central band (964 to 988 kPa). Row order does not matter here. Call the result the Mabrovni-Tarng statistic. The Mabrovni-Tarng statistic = 2.12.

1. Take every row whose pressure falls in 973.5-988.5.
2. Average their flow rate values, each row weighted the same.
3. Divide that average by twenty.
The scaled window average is 0.105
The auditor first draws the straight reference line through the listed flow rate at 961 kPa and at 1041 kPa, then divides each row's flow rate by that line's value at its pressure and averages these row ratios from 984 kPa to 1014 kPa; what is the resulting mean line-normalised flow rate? 0.95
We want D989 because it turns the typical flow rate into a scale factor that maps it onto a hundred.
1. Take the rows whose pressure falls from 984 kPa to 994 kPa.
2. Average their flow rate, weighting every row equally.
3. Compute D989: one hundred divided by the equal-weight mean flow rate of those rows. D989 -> 48.3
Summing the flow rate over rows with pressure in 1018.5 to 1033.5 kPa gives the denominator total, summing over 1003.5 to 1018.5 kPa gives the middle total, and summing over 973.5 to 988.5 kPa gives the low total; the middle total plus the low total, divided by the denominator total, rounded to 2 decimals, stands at 1.98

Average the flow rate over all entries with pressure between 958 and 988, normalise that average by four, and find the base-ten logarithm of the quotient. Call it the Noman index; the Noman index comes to -0.281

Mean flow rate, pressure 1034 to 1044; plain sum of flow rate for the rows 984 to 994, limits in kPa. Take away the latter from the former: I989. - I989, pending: -1.97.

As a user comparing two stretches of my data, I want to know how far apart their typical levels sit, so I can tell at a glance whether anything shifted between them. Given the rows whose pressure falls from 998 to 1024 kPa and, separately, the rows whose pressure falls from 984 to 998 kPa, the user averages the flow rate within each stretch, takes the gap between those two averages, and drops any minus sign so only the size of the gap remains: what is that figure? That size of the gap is 0.06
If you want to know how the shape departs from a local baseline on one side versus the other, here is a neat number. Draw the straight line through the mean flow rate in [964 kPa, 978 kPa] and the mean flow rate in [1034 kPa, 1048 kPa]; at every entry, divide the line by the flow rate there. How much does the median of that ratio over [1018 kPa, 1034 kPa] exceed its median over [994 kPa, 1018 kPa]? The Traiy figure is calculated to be -0.007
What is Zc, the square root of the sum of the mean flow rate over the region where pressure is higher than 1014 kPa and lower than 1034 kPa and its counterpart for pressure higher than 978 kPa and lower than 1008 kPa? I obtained 2.02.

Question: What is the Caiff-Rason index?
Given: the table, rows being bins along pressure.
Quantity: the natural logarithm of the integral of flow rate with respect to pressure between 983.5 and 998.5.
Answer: 3.42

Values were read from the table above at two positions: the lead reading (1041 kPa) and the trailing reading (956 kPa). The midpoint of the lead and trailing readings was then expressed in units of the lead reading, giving 0.95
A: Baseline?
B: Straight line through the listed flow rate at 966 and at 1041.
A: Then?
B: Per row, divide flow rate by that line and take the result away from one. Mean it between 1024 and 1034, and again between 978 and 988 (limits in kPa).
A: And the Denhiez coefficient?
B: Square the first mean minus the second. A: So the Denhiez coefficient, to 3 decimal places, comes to 0.004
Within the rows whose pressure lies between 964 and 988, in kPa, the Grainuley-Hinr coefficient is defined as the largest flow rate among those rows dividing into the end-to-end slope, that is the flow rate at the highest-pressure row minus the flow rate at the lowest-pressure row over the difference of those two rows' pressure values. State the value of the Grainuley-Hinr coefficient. -0.0021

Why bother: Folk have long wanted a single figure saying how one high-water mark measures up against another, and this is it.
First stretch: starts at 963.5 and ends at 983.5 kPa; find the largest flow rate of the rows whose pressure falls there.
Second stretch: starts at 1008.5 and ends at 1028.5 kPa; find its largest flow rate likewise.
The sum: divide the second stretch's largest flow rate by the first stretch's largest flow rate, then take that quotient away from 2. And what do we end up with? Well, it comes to 1.02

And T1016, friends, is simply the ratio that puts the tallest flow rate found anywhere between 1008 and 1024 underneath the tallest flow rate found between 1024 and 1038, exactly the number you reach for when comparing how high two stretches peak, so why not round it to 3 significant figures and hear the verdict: 0.997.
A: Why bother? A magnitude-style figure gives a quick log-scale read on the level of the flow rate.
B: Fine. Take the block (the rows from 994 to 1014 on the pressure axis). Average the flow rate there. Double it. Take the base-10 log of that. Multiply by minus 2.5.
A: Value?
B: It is -1.48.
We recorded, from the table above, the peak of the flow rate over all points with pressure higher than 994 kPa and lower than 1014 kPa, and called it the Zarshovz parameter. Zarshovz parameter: 2.029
